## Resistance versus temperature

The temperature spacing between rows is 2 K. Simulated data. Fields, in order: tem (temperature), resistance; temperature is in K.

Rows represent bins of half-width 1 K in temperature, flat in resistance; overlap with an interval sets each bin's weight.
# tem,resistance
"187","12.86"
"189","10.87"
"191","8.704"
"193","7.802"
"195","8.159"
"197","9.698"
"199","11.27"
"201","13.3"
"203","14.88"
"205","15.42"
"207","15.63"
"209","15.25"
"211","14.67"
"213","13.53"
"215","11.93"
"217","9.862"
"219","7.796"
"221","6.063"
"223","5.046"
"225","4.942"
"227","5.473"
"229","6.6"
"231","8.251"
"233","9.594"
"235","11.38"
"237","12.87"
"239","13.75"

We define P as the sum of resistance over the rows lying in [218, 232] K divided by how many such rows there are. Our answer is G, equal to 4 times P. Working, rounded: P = 6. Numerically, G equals 25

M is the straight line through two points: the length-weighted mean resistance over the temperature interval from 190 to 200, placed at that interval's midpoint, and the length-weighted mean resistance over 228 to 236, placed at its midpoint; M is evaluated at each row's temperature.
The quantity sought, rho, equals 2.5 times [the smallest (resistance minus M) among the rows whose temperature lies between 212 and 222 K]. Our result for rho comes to -7.4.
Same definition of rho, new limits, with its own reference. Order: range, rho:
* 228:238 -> -5.9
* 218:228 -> -10.1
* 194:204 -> -2.4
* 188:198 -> -3.3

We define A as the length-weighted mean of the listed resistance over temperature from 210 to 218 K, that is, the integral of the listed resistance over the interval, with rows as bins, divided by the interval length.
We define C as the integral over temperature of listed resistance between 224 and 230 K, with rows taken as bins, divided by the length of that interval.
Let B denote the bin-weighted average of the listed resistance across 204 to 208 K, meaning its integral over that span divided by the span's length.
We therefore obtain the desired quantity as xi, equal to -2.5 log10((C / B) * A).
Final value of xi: -1.6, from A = 12.5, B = 16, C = 6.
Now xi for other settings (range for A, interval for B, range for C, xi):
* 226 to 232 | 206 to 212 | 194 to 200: -1.6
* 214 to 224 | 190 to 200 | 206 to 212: -2.8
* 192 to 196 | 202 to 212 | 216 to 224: -1.4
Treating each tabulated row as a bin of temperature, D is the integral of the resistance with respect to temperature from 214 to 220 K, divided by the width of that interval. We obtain 10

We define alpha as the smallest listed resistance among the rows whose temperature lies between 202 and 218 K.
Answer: 9.862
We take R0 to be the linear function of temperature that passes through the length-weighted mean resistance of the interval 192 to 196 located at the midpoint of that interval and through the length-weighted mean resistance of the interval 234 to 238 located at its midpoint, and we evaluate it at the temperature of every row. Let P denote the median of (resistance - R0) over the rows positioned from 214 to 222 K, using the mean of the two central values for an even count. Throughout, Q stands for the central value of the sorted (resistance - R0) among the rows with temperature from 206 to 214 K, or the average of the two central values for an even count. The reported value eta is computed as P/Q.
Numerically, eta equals -0.3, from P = -2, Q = 5.4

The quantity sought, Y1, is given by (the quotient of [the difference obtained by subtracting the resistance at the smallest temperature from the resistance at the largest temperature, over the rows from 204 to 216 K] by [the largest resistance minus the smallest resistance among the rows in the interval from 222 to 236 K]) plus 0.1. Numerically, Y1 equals -0.4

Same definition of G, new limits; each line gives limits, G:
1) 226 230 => 24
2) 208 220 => 49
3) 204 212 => 61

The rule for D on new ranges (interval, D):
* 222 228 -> 5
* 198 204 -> 13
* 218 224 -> 6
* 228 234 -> 8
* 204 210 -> 15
